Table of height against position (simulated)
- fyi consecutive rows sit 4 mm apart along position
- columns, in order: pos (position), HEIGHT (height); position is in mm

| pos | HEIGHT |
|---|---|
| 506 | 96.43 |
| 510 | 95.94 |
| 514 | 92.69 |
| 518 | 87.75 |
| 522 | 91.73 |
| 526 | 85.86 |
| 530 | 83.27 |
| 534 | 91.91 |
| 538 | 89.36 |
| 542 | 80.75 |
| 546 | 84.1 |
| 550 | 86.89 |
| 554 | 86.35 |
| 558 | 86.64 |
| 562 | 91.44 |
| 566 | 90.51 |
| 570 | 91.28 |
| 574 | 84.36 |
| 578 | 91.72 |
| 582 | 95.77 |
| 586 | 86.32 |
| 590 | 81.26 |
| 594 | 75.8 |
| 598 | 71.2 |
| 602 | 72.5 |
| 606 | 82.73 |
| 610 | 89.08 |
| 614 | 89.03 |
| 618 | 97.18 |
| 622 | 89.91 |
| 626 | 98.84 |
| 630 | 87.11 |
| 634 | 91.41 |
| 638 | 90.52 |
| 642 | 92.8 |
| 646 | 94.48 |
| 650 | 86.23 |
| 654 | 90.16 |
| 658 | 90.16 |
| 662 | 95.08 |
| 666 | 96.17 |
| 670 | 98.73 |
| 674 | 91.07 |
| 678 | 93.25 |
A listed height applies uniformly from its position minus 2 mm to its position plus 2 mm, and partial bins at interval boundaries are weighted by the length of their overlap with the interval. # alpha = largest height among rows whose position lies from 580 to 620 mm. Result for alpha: 97.18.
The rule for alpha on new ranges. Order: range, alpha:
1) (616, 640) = 98.84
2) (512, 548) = 92.69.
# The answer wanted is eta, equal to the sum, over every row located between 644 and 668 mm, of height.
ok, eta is 552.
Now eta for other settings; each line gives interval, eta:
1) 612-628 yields 375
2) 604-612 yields 172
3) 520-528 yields 178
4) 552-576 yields 531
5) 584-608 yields 470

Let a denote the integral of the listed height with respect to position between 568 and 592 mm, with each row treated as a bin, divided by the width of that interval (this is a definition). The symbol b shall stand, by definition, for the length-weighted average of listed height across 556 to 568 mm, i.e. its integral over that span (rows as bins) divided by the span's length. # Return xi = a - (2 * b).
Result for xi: -91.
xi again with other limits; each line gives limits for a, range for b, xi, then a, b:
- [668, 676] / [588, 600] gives -57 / 95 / 76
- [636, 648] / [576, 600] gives -75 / 93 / 84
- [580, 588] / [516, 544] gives -83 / 91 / 87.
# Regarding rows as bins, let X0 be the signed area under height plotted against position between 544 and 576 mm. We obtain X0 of 2806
